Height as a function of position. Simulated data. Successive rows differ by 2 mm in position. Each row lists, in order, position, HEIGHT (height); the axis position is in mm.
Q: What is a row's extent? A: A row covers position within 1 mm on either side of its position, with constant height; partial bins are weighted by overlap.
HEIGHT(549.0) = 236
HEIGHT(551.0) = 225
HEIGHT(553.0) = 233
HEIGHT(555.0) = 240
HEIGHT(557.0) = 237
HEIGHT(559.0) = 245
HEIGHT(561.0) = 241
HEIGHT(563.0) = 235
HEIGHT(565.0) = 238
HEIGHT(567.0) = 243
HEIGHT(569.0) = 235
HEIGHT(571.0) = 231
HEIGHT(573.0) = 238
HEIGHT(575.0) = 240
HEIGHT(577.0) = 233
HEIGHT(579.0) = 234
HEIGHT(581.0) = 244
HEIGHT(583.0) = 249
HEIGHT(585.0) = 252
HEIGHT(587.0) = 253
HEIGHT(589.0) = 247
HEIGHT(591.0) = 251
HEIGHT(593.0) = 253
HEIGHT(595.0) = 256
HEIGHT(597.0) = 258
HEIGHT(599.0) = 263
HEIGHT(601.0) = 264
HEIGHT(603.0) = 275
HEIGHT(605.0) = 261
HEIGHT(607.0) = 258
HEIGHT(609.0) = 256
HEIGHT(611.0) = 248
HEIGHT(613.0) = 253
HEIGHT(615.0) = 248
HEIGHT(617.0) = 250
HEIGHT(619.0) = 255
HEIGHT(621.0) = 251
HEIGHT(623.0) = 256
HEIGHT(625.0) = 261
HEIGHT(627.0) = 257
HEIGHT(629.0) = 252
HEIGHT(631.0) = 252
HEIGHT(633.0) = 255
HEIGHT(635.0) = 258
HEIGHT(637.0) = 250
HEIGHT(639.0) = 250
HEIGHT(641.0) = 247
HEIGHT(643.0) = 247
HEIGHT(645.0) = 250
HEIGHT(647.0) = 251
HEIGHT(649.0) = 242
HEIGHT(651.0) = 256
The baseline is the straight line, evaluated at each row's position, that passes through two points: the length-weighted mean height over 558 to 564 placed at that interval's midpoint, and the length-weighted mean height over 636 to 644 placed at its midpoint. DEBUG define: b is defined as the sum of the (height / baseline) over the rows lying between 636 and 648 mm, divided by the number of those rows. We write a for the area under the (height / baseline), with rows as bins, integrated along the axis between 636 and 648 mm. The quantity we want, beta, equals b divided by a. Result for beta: 0.08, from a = 12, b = 1.00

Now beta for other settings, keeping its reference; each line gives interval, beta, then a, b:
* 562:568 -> 0.17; 6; 0.99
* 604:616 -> 0.08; 12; 1.04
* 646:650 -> 0.25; 4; 0.99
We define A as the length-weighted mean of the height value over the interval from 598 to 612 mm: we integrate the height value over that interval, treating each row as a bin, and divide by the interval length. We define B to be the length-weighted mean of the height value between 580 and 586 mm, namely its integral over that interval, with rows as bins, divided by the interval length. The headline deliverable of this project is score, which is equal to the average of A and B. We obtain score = 255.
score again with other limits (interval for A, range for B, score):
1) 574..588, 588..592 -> 246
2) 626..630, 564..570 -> 247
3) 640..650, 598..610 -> 255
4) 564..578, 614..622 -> 244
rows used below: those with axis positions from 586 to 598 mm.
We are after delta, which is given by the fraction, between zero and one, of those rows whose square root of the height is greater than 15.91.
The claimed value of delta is 0.33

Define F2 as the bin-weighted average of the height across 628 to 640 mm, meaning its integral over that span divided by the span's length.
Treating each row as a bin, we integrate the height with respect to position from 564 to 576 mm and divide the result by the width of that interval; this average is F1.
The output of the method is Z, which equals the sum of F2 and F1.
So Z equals 490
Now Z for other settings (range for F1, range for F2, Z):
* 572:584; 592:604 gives 501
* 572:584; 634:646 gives 490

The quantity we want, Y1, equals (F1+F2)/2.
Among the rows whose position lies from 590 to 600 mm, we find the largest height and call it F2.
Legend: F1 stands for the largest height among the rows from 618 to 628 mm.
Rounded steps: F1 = 261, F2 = 263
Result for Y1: 262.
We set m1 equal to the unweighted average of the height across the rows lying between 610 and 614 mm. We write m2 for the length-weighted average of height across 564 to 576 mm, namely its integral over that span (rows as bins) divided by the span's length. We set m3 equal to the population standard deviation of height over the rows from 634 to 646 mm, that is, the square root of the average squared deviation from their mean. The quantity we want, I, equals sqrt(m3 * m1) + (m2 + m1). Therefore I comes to 518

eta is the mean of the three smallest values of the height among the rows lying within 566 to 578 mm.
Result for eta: 233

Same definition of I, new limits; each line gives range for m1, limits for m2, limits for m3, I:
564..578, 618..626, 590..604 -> 535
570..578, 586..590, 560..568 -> 512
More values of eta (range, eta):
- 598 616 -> 250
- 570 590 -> 233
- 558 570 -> 236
